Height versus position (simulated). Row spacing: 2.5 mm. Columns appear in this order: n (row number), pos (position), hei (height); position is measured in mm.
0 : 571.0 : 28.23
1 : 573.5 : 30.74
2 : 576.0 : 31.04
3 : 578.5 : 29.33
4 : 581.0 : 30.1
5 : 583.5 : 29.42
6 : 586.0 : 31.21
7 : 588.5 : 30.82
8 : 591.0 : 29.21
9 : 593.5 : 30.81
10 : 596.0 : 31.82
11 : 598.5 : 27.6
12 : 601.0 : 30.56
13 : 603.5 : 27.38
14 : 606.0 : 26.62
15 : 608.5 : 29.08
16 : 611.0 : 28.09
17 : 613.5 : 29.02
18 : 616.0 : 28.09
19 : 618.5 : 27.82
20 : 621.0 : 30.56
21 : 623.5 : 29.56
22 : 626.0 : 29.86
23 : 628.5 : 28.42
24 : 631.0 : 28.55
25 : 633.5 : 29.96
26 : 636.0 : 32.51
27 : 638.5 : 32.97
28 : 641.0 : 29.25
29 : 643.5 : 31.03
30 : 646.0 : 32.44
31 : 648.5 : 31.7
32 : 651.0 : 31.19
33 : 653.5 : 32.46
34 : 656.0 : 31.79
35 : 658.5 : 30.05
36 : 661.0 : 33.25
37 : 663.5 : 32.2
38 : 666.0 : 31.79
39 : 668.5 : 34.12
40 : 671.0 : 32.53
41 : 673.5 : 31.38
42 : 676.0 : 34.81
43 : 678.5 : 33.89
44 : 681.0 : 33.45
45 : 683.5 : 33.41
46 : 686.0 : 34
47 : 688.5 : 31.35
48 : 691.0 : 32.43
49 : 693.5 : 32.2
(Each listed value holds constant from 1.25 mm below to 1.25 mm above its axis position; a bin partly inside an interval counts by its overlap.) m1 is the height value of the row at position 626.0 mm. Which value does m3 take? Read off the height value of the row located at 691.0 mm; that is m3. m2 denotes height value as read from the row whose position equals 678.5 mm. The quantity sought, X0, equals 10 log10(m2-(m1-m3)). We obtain 15.6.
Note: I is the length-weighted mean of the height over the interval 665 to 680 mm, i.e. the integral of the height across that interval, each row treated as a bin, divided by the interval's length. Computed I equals 33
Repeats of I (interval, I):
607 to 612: 29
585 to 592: 30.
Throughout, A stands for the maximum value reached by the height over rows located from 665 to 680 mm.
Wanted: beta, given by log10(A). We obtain 1.54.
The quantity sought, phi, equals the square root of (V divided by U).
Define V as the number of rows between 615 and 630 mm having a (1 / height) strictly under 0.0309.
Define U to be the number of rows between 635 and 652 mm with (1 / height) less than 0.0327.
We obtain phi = 0.00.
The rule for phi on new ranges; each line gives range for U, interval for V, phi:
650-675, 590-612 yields 0.00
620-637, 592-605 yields 0.00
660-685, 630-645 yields 0.45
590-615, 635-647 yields 1.22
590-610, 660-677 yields 1.41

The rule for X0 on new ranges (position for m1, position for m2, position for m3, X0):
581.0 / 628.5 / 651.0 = 14.7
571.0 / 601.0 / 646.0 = 15.4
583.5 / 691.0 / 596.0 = 15.4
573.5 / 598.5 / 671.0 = 14.7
